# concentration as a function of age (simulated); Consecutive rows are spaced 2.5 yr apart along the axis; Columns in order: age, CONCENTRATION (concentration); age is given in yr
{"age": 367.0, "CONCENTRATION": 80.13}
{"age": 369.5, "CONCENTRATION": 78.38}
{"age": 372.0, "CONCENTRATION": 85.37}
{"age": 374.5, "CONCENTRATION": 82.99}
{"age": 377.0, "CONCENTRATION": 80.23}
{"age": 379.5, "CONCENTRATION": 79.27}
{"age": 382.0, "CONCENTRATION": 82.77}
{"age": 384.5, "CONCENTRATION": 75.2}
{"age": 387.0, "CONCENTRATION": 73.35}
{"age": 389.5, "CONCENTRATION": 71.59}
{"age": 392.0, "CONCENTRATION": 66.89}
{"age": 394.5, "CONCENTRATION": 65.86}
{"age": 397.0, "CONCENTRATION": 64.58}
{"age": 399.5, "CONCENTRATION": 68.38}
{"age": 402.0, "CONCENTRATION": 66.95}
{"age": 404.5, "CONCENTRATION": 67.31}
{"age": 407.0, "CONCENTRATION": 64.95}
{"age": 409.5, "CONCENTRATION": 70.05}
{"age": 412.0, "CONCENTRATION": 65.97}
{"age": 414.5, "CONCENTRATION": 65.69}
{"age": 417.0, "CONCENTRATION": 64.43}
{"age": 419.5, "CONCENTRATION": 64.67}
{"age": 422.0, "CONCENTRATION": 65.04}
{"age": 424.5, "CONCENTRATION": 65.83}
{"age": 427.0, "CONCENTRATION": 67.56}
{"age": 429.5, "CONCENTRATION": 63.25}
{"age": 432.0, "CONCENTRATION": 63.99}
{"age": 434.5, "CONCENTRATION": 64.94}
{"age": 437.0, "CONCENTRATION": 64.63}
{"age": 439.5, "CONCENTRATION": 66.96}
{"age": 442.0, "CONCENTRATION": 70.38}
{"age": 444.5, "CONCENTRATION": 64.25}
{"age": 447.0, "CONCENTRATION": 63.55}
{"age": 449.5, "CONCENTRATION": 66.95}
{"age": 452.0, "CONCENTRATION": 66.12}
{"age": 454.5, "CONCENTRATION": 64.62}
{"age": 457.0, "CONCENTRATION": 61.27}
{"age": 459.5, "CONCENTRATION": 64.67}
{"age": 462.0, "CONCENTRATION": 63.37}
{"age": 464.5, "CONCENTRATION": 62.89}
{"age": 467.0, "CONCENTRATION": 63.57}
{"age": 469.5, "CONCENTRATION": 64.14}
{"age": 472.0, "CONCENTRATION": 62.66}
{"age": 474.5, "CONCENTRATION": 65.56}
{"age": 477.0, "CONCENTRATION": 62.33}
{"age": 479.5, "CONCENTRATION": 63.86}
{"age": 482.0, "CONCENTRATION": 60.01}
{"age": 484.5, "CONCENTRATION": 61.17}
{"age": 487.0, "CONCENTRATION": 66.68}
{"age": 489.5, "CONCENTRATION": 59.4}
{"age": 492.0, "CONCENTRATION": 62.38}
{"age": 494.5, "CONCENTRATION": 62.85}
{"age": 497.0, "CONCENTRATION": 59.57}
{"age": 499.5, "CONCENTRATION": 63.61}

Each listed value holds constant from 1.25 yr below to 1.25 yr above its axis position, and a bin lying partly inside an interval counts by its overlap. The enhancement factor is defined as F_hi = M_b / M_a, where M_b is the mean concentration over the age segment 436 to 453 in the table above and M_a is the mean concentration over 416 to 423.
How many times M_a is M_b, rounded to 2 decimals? 1.02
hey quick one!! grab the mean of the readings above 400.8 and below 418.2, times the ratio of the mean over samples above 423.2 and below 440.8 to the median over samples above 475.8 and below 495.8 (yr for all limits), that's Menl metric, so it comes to 70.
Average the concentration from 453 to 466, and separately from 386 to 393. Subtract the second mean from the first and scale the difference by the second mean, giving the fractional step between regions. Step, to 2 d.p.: -0.10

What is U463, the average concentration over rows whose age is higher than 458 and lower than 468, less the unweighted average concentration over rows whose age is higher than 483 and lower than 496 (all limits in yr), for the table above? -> 1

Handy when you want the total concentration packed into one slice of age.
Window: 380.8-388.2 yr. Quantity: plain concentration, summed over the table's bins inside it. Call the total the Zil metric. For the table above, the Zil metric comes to 231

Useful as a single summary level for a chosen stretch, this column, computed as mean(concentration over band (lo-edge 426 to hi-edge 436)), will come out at 64.9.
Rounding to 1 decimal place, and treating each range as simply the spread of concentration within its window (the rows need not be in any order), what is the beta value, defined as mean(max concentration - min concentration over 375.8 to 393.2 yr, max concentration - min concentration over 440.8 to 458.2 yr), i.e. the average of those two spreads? 12.5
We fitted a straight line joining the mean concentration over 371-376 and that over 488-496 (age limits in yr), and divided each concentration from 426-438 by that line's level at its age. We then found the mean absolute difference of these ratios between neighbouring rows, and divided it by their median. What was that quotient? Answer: 0.025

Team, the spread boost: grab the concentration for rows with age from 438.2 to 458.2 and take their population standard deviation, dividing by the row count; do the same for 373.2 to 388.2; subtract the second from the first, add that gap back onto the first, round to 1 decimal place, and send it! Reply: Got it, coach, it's 1.5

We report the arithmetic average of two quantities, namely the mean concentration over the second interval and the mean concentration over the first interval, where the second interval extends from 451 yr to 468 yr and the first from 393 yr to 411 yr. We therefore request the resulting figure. 65.3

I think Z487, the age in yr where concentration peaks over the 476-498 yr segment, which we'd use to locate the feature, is 487.0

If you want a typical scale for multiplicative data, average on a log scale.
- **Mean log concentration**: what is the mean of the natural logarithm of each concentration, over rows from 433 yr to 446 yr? 4.19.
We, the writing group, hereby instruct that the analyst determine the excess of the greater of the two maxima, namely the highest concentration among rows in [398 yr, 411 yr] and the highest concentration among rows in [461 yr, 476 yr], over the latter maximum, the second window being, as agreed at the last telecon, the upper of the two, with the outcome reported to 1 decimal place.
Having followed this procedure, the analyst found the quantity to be 4.5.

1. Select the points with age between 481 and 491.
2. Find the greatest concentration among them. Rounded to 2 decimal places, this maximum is 66.68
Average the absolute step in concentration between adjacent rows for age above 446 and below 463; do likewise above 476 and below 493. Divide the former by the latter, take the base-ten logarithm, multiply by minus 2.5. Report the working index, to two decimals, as 0.52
